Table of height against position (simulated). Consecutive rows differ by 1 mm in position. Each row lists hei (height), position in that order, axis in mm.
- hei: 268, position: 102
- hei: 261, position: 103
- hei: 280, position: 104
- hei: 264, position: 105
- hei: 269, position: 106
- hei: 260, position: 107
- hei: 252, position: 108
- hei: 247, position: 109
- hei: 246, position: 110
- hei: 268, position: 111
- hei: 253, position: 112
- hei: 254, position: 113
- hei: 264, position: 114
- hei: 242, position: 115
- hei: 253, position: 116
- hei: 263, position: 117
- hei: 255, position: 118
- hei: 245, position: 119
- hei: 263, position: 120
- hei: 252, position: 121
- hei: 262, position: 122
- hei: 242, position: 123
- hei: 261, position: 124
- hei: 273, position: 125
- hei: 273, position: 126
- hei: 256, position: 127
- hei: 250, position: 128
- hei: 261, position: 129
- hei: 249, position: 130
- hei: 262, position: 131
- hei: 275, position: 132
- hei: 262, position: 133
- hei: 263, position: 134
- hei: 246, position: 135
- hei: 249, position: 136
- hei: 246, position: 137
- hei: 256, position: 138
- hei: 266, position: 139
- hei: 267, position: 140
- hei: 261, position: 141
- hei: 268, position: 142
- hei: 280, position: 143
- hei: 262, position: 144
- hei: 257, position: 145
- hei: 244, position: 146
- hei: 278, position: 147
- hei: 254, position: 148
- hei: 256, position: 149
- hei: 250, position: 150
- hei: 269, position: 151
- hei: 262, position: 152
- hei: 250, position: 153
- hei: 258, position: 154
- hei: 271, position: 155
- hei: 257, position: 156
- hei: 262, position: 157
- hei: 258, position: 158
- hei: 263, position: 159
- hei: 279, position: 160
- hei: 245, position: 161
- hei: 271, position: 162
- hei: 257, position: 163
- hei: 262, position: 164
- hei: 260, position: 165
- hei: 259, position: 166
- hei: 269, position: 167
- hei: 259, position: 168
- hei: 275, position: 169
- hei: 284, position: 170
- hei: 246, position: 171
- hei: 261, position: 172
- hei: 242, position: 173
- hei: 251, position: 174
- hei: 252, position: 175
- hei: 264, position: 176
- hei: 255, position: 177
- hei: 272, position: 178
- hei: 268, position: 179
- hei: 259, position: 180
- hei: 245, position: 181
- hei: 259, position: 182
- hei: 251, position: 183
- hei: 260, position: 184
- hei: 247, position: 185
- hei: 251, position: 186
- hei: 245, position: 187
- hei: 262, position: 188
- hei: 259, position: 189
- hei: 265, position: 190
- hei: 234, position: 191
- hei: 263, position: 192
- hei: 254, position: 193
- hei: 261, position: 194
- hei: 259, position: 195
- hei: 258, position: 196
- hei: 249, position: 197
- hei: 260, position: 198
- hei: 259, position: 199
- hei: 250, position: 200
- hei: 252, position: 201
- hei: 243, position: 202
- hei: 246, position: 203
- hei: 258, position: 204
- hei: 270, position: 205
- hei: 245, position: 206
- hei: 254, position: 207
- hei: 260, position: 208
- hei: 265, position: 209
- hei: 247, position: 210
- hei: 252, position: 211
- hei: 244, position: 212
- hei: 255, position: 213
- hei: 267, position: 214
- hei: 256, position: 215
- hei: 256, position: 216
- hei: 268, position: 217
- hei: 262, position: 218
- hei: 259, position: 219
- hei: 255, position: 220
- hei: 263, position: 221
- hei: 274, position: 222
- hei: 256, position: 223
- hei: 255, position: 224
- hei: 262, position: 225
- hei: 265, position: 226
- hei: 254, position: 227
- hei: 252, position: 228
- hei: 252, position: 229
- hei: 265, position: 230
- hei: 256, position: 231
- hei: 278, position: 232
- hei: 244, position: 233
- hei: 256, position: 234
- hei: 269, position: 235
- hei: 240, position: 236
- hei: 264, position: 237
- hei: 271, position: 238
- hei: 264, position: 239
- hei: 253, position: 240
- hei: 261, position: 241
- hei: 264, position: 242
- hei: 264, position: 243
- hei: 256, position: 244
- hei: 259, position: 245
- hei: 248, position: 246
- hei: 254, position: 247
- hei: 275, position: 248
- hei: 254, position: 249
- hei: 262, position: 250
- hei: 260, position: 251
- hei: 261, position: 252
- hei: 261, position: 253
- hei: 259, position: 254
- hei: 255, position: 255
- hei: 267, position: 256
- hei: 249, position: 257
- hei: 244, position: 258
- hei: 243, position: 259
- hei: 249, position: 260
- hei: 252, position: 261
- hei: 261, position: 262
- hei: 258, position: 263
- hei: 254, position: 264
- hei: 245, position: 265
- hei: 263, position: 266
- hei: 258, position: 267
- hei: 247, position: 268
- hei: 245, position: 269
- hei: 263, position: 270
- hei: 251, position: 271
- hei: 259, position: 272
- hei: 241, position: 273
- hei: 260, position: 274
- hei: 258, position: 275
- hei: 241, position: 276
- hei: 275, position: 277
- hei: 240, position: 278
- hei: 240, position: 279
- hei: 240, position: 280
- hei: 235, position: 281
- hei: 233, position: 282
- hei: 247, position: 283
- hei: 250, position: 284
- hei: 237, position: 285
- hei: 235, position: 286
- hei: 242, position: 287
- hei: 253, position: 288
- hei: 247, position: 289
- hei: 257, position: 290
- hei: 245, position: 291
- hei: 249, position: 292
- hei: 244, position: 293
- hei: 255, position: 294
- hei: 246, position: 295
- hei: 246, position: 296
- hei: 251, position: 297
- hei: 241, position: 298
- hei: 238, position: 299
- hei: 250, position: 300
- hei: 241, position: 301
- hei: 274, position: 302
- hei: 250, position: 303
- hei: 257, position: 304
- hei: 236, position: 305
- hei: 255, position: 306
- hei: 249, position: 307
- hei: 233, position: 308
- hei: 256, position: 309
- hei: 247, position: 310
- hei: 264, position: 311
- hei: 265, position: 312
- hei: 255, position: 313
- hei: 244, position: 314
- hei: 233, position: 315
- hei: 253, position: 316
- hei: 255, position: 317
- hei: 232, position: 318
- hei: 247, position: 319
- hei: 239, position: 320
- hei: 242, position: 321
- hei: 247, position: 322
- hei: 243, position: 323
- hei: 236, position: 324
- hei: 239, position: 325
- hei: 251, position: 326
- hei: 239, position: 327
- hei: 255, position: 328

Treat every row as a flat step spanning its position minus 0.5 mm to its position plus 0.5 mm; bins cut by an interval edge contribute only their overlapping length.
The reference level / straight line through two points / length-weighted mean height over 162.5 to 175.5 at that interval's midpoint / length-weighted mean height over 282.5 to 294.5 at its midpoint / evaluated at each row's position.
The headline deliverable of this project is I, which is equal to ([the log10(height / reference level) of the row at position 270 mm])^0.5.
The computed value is 0.155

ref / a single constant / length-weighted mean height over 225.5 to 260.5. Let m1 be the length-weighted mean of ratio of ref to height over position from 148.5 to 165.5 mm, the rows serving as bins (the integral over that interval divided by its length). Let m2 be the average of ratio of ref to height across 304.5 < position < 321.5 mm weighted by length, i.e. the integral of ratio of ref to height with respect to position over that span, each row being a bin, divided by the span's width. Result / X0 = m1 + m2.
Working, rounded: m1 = 0.99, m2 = 1.04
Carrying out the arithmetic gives 2.04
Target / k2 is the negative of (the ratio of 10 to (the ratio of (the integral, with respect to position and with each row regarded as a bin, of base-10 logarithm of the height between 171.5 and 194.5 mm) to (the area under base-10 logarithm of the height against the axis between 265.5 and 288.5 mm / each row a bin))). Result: -9.95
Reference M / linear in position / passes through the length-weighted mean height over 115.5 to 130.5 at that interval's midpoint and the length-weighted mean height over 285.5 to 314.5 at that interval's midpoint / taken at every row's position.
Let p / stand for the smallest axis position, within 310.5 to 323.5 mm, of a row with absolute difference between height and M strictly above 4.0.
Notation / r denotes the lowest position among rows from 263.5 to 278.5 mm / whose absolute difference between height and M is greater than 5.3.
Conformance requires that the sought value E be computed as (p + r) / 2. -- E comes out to 288.0 mm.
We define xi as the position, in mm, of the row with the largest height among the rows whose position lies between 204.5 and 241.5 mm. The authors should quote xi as 232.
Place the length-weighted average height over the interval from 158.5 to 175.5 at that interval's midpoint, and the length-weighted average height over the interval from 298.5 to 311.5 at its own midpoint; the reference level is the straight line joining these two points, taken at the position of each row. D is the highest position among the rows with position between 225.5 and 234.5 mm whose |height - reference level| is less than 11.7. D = 234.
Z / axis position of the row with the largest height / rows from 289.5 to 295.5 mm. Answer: 290 mm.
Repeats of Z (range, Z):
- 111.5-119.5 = 114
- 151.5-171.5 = 170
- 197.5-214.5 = 205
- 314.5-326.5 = 317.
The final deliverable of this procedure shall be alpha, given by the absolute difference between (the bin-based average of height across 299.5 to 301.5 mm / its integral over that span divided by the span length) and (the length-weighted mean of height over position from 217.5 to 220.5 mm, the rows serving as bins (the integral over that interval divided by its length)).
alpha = 13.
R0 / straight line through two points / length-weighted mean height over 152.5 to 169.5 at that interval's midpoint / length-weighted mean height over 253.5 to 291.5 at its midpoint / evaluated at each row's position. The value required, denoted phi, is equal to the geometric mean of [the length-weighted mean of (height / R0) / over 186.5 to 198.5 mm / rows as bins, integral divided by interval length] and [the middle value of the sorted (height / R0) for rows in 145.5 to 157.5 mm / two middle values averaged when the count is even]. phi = 0.984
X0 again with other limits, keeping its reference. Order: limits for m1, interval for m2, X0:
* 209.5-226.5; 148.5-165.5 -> 1.99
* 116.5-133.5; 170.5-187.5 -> 2.01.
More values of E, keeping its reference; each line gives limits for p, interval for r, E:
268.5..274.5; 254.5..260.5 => 262.5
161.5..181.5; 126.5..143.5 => 145.0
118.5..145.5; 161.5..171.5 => 140.5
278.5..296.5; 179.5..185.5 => 230.0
